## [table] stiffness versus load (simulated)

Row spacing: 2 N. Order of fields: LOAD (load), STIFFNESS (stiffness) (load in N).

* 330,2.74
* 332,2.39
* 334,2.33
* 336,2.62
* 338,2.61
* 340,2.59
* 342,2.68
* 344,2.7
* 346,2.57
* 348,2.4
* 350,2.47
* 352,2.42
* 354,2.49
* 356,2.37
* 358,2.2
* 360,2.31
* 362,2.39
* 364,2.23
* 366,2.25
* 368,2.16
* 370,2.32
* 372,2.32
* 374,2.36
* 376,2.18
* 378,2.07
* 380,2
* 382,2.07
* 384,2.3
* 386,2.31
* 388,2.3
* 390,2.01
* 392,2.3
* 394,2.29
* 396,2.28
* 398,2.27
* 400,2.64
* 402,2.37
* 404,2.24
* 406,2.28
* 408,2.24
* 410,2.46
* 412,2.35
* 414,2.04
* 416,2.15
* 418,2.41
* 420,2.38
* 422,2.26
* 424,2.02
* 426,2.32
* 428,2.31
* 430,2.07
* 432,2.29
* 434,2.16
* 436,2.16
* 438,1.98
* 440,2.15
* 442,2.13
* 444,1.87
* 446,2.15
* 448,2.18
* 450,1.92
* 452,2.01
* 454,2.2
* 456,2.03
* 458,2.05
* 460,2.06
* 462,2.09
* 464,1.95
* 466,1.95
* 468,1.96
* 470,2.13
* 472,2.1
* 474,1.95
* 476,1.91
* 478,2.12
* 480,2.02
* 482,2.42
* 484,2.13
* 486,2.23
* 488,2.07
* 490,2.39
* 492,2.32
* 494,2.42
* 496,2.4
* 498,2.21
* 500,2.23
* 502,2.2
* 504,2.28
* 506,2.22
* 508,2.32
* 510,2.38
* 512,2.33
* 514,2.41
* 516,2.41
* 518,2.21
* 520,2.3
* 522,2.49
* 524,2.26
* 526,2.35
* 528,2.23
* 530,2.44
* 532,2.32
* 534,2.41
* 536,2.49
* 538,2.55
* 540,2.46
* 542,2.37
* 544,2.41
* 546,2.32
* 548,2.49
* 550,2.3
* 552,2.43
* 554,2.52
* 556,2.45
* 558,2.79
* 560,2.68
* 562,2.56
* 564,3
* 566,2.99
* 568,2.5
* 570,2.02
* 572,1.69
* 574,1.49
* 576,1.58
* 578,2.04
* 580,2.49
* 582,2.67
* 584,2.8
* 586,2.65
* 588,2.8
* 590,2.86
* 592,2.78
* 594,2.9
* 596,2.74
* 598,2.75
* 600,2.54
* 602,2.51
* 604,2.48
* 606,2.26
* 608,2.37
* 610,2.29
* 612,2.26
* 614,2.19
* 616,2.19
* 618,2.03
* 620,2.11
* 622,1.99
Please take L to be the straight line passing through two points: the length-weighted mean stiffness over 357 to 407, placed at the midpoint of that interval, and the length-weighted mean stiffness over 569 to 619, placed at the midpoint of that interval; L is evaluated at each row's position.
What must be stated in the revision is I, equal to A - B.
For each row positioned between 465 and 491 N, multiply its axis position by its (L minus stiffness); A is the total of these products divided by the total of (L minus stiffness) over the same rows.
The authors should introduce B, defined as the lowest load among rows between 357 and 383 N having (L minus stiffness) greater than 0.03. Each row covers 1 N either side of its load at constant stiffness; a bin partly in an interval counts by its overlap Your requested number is 116.6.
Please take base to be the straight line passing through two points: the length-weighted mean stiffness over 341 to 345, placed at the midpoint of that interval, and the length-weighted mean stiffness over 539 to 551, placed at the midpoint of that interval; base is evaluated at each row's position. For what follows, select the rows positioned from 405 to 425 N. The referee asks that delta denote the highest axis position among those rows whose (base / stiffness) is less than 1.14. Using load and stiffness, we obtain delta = 422 N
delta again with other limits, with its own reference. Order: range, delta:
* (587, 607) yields 606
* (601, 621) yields 620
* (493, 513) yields 512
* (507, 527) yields 526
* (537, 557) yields 556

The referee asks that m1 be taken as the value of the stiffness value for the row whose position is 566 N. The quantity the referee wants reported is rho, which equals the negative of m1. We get -2.99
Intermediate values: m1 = 2.99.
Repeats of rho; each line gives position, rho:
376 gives -2.18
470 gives -2.13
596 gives -2.74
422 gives -2.26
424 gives -2.02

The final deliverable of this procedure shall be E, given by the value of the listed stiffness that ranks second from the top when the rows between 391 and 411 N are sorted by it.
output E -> 2.46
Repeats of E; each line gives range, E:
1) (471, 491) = 2.39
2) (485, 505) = 2.4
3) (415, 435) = 2.38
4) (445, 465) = 2.18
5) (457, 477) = 2.1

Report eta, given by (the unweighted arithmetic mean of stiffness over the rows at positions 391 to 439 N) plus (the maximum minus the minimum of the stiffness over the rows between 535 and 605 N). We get 3.8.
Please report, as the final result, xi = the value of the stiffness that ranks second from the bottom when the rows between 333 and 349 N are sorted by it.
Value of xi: 2.4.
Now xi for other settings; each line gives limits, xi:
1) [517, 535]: 2.23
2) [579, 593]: 2.65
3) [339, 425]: 2.01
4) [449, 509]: 1.92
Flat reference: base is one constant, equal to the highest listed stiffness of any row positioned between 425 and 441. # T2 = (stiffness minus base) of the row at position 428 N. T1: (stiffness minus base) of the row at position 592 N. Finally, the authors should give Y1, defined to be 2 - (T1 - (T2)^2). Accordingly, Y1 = 1.5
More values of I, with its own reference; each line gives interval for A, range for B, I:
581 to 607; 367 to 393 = 223.0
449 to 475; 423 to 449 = 38.2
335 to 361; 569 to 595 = -225.7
